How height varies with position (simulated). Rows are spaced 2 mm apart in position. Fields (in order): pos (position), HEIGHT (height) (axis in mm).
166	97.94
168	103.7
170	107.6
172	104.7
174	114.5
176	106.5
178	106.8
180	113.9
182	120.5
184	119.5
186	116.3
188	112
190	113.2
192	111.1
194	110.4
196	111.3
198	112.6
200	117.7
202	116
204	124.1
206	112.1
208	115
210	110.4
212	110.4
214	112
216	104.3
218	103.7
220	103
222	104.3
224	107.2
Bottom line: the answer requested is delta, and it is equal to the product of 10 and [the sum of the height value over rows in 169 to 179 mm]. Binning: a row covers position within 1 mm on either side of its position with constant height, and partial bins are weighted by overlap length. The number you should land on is 5401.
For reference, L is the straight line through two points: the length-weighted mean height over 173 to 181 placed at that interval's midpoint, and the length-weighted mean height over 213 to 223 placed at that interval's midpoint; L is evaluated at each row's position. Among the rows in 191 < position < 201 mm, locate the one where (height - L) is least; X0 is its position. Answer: 194 mm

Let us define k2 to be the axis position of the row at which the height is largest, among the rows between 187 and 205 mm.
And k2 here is 204 mm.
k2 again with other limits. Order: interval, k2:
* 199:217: 204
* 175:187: 182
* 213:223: 214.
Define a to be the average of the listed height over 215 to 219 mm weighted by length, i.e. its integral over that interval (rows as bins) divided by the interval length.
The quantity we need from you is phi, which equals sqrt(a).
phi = 10.2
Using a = 104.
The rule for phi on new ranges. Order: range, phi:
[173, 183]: 10.6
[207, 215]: 10.6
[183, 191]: 10.7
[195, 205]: 10.8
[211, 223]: 10.3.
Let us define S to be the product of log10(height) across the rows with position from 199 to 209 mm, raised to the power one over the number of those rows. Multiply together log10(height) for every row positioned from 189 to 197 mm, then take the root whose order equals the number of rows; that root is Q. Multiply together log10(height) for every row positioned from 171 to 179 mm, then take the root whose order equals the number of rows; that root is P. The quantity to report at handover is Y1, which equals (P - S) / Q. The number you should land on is -0.017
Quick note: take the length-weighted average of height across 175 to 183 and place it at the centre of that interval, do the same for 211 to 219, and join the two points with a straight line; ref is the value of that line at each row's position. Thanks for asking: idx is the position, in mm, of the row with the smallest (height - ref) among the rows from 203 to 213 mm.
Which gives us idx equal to 210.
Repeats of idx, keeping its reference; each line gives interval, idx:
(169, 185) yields 172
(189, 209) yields 194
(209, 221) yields 220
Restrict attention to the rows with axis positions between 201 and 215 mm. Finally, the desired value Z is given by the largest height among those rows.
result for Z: 124.1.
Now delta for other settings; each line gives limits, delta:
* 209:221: 6438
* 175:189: 7955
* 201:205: 2401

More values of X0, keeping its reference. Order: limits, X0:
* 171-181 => 172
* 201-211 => 210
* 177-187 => 178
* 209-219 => 218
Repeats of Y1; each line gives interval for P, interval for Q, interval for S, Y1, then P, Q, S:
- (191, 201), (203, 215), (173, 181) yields 0.004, 2.05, 2.056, 2.043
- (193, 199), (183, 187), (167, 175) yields 0.007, 2.05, 2.071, 2.032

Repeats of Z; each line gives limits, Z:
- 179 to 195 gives 120.5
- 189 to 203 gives 117.7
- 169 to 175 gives 114.5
